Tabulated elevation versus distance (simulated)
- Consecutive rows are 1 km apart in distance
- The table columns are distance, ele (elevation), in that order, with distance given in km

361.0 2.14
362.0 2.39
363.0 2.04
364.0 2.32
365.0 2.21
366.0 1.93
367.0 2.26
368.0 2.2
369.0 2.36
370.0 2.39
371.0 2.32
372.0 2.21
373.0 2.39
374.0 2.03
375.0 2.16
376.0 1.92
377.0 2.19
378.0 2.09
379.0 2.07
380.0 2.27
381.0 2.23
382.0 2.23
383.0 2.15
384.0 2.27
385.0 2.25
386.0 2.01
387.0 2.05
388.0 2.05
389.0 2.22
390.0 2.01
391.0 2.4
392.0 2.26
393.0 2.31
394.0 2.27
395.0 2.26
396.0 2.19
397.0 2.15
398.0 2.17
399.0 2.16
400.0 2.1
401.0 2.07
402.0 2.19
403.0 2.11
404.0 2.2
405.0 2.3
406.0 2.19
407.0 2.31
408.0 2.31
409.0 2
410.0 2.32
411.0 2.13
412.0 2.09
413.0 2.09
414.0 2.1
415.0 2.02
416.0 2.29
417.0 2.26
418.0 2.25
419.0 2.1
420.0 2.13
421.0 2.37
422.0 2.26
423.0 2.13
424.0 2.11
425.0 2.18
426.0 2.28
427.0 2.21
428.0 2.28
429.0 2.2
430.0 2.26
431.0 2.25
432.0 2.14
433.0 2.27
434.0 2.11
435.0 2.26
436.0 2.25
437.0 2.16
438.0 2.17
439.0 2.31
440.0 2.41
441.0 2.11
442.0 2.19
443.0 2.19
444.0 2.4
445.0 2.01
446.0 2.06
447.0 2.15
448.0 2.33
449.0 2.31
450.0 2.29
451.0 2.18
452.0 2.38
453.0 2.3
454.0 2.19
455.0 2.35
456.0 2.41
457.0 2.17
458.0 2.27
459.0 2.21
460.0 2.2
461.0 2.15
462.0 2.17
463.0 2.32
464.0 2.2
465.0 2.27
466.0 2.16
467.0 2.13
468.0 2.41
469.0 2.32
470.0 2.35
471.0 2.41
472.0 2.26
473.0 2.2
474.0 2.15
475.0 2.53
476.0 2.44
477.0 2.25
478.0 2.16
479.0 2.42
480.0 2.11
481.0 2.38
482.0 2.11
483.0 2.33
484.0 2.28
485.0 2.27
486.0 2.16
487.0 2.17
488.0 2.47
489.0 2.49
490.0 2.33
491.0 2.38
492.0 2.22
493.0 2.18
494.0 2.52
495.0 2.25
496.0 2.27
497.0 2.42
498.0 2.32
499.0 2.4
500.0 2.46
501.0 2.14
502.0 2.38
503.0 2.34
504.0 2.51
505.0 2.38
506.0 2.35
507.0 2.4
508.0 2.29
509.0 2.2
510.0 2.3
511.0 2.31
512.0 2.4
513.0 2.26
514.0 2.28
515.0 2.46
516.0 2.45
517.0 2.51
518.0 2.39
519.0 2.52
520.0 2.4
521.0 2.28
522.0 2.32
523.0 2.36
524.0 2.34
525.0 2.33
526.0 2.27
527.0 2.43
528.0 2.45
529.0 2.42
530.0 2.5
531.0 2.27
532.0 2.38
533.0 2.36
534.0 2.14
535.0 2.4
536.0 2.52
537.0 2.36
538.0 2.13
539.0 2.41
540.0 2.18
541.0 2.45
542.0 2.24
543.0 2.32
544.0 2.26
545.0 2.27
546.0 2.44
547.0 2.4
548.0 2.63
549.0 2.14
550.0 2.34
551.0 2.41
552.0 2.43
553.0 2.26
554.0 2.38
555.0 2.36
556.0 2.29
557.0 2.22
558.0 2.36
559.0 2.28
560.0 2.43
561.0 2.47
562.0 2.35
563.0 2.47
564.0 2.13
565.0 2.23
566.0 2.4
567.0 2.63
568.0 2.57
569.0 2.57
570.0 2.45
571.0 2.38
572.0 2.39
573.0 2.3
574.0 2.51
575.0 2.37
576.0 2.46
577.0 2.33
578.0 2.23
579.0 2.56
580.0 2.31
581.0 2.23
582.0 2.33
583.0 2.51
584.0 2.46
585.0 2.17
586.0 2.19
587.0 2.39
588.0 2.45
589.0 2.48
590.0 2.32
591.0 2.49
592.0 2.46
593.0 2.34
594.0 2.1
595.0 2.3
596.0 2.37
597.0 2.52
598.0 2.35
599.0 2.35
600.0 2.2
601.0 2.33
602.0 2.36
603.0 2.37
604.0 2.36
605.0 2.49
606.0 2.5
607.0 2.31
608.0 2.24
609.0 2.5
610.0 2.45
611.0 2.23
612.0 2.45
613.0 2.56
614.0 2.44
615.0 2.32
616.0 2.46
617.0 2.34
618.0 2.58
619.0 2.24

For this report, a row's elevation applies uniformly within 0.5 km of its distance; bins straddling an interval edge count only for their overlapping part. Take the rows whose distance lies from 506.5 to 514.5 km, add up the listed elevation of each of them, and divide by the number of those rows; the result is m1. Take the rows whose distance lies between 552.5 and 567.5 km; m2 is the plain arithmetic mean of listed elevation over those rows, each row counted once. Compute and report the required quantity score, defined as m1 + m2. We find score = 4.66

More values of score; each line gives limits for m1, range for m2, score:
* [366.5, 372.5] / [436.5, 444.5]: 4.53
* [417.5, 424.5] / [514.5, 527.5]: 4.58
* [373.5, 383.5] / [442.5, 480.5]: 4.39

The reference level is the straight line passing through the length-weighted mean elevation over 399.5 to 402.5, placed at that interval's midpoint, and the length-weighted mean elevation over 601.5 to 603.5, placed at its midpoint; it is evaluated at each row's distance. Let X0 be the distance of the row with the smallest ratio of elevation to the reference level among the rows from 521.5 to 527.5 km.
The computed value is 526.0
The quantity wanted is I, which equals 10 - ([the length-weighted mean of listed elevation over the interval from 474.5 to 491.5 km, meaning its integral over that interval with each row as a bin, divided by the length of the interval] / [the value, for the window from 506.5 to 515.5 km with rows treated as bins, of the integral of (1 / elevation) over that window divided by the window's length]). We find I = 4.64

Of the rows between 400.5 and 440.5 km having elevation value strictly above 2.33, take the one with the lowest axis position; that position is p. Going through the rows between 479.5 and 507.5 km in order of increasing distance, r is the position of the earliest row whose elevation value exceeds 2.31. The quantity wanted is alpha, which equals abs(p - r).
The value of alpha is 60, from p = 421.0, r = 481.0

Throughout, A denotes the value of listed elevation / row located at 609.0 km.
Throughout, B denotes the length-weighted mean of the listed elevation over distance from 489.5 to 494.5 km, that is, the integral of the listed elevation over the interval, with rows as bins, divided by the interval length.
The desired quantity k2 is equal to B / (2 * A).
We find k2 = 0.465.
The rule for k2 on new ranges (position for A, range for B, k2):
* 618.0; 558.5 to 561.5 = 0.464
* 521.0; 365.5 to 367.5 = 0.459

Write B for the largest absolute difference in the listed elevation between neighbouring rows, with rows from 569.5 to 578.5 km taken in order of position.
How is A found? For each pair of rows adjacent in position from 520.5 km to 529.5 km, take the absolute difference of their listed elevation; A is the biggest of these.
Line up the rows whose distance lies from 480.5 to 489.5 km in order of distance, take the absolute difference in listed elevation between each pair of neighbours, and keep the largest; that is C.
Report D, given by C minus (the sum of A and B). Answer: -0.1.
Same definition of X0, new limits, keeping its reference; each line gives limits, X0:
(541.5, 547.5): 542.0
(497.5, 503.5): 501.0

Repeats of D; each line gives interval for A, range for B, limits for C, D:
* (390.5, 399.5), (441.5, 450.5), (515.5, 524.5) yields -0.4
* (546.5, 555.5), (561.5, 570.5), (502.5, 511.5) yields -0.7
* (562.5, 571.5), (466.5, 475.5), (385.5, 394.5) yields -0.3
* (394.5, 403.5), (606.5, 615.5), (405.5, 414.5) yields -0.1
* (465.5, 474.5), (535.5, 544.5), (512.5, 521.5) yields -0.4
